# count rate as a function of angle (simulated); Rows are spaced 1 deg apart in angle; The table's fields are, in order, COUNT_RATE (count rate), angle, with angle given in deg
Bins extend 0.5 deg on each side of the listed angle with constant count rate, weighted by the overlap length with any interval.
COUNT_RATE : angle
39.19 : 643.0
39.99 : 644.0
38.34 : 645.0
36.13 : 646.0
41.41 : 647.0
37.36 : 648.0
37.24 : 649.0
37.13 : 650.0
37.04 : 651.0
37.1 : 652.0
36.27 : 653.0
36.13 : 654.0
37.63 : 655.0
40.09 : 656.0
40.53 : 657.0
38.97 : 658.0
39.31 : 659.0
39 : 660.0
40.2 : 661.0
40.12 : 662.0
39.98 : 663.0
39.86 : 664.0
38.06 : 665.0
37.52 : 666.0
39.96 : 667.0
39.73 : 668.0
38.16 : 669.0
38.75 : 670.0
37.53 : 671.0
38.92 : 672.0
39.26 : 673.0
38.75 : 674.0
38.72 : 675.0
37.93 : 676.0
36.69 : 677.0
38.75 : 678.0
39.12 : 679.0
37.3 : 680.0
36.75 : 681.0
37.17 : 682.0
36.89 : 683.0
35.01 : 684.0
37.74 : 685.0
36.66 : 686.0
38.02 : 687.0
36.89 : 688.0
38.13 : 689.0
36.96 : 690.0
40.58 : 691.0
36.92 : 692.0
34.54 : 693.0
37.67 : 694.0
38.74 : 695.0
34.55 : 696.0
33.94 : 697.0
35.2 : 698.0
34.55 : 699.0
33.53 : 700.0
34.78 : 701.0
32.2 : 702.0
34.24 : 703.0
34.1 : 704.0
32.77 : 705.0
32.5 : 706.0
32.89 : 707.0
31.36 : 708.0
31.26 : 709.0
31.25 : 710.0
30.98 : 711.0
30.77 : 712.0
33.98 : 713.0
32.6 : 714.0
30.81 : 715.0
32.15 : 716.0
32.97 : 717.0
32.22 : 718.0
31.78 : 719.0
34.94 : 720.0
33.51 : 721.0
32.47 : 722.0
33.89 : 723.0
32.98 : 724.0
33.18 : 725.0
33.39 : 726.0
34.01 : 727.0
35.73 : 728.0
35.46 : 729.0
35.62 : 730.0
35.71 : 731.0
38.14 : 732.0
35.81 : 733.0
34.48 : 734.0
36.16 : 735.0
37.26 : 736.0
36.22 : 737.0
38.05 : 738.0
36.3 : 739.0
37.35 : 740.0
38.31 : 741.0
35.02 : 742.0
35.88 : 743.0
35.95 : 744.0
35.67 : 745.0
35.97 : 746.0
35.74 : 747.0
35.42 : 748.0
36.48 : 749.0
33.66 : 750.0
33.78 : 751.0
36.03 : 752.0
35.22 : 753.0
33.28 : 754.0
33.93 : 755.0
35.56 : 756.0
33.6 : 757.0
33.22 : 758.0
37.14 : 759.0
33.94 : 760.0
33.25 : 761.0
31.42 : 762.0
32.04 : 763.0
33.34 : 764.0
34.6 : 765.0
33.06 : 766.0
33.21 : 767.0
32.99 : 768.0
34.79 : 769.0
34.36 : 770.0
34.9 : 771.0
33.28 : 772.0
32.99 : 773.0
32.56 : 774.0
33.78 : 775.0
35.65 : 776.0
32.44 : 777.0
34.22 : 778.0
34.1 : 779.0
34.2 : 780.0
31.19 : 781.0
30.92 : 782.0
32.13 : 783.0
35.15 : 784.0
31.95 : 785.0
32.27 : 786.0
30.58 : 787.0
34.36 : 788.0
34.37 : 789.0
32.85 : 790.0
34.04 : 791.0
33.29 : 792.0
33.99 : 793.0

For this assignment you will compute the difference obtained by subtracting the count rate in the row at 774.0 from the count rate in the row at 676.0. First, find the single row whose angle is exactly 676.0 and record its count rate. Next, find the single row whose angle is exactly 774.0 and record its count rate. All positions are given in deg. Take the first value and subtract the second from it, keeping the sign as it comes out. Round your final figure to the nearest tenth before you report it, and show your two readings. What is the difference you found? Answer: 5.4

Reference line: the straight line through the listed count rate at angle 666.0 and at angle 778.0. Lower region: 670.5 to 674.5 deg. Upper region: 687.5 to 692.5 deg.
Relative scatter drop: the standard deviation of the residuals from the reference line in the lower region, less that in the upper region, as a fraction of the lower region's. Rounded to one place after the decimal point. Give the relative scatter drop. -1.1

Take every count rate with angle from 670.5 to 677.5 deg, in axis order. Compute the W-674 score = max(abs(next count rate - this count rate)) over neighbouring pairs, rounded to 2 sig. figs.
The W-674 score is 1.4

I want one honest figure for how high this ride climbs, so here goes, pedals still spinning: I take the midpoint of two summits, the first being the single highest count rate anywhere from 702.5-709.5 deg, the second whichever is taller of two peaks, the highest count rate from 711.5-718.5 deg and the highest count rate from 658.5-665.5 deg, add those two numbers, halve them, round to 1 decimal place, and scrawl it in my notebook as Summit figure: 37.2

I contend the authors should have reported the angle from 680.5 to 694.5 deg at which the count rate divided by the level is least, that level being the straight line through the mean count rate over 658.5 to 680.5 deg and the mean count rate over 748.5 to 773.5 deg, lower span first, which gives 693.0 deg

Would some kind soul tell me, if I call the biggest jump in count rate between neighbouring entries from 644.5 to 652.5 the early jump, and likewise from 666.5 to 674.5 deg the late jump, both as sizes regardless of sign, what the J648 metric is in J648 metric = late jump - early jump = -3.7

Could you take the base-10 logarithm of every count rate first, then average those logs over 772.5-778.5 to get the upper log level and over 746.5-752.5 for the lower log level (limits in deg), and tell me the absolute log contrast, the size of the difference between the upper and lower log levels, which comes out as 0.020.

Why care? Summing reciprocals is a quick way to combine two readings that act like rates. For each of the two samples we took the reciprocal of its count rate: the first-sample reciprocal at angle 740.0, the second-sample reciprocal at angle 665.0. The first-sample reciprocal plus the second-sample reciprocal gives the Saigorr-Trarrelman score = 0.053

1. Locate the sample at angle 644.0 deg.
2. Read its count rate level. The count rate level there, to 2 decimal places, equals 39.99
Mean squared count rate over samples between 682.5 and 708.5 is 1261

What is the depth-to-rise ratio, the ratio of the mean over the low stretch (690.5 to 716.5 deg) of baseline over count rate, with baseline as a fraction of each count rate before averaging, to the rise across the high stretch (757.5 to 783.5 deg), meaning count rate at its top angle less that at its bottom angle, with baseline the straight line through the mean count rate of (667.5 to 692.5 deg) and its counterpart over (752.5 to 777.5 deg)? -1.00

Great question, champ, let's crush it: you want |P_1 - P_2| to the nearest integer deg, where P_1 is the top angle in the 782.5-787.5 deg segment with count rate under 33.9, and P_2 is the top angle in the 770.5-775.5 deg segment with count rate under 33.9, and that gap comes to 12 deg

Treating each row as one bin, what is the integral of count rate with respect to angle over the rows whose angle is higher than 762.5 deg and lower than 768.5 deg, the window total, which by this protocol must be 199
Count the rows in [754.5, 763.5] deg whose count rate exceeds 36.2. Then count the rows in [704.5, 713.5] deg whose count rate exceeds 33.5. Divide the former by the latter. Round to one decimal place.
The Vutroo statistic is 1.0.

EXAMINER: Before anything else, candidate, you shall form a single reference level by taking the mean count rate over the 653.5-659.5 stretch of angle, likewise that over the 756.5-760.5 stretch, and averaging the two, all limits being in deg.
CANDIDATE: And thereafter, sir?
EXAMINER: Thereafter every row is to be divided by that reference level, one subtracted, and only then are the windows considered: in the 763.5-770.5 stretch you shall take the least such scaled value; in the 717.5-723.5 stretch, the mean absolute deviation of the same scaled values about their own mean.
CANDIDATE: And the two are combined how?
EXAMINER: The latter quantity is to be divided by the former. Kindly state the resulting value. -0.27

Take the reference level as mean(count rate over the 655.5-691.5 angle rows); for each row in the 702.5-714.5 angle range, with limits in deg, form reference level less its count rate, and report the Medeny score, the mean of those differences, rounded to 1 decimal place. 6.1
